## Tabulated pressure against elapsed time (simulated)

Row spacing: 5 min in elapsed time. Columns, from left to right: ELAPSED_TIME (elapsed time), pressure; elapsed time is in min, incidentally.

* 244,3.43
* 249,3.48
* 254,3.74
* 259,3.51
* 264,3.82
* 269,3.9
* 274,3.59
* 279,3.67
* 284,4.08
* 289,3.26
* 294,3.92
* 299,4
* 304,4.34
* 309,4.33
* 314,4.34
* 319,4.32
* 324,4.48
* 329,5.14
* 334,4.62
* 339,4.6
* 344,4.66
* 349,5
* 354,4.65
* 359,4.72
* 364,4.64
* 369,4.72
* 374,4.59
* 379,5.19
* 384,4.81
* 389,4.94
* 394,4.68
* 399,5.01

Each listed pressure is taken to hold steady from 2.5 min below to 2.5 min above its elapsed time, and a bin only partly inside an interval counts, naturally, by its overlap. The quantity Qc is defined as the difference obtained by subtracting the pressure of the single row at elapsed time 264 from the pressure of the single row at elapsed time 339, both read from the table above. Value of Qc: 0.78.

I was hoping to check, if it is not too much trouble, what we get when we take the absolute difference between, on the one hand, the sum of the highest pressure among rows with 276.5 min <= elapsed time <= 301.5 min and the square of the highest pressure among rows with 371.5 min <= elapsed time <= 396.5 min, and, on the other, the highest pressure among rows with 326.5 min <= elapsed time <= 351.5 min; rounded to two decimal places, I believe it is 25.88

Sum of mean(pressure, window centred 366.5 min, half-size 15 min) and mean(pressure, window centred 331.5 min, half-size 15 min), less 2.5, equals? 6.9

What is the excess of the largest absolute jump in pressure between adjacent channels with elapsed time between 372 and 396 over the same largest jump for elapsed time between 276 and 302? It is -0.22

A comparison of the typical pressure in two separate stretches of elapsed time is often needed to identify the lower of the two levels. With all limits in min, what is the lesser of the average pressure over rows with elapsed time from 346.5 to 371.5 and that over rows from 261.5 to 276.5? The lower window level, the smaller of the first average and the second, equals 3.77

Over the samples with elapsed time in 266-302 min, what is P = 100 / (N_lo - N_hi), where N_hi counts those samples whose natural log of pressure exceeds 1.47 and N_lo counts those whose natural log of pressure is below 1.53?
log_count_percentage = 14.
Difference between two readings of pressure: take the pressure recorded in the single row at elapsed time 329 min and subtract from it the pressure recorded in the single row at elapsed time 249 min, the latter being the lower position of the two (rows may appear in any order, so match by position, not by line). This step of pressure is 1.7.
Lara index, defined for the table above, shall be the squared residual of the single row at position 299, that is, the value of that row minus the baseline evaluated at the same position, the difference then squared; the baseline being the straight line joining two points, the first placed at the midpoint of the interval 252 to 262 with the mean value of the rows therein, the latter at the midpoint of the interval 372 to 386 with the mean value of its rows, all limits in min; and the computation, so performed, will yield 0.003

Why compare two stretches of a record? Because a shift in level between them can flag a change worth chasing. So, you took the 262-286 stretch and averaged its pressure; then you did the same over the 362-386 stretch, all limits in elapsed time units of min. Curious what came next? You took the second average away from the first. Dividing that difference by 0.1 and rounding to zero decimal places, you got -10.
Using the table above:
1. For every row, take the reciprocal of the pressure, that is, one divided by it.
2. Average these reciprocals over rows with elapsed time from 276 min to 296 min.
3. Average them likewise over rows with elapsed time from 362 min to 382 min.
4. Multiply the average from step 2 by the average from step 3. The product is 0.057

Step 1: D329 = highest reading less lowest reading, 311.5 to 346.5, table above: 0.82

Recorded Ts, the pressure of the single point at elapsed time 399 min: 5.01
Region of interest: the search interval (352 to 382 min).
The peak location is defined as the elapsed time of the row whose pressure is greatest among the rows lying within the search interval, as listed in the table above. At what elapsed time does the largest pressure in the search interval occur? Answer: 379 min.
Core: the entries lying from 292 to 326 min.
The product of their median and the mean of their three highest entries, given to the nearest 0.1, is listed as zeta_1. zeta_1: 19.0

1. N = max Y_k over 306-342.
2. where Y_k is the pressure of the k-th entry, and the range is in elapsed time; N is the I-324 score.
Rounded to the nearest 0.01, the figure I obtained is 5.14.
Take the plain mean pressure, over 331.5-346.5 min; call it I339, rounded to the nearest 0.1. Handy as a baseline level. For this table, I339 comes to 4.6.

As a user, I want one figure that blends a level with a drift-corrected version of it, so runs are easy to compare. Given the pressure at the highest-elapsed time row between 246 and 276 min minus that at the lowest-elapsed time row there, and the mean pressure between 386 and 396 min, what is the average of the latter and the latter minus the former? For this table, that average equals 4.76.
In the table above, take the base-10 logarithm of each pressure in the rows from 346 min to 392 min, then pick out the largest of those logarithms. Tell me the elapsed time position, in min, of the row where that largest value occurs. 379 min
